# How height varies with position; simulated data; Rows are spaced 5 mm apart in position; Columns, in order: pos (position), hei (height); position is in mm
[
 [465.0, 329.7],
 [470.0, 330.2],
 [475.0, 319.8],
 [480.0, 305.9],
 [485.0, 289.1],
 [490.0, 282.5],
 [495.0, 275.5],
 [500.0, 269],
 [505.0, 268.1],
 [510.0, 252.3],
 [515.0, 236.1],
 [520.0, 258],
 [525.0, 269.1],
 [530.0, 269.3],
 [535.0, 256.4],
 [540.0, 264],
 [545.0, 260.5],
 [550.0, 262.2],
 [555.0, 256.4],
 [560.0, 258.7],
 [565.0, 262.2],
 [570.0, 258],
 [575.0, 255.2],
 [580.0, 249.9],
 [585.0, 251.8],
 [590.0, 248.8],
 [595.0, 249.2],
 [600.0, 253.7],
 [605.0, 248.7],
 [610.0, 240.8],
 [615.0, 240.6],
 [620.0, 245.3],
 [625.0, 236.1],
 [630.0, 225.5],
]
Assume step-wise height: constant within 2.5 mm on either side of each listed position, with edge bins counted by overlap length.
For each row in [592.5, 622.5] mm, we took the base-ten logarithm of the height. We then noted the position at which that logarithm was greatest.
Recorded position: 600.0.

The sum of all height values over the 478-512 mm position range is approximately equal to 1942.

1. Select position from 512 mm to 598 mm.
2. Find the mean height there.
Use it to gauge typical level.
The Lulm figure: 257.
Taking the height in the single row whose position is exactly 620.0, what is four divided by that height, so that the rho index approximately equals 0.0163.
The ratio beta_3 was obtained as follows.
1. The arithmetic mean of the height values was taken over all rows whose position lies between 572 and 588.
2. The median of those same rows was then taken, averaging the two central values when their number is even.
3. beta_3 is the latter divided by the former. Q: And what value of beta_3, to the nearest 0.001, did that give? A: 0.998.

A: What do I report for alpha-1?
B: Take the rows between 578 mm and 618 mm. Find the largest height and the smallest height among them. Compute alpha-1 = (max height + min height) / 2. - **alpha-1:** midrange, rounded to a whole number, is 247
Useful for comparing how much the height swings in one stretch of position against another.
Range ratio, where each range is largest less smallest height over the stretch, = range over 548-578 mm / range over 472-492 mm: 0.19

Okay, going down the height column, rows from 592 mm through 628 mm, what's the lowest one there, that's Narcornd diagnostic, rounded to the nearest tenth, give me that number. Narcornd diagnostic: 236.1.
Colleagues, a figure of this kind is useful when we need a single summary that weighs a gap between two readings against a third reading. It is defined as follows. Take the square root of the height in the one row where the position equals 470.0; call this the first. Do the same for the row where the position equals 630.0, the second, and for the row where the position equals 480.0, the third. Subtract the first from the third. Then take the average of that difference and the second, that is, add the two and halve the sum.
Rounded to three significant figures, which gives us 7.17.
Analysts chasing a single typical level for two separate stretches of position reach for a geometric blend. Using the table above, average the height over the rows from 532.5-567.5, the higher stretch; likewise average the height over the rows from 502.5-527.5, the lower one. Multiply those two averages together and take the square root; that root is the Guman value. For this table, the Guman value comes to 258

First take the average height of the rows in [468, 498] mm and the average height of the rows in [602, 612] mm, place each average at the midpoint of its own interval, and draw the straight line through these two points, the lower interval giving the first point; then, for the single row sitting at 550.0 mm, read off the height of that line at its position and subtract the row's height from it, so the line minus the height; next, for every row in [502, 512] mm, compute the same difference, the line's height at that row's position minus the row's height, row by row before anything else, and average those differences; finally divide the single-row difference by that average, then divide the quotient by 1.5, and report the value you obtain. 0.19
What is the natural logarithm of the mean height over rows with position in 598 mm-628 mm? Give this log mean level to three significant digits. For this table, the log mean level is 5.50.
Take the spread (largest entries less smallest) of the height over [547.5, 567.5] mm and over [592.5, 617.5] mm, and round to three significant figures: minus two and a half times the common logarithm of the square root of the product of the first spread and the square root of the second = -1.65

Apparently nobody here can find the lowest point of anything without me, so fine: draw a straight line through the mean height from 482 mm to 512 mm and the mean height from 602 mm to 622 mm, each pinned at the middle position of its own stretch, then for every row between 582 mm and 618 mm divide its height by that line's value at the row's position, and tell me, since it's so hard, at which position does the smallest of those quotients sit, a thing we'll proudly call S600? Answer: 610.0 mm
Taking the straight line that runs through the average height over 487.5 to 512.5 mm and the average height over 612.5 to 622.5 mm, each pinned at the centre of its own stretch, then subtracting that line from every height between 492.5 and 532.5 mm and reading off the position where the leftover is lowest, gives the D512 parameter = 515.0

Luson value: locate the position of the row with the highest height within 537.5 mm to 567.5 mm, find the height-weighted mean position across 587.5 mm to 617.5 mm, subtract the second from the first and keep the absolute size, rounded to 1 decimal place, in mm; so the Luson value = 62.4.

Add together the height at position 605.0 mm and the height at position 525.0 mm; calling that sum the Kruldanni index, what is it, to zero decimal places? 518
